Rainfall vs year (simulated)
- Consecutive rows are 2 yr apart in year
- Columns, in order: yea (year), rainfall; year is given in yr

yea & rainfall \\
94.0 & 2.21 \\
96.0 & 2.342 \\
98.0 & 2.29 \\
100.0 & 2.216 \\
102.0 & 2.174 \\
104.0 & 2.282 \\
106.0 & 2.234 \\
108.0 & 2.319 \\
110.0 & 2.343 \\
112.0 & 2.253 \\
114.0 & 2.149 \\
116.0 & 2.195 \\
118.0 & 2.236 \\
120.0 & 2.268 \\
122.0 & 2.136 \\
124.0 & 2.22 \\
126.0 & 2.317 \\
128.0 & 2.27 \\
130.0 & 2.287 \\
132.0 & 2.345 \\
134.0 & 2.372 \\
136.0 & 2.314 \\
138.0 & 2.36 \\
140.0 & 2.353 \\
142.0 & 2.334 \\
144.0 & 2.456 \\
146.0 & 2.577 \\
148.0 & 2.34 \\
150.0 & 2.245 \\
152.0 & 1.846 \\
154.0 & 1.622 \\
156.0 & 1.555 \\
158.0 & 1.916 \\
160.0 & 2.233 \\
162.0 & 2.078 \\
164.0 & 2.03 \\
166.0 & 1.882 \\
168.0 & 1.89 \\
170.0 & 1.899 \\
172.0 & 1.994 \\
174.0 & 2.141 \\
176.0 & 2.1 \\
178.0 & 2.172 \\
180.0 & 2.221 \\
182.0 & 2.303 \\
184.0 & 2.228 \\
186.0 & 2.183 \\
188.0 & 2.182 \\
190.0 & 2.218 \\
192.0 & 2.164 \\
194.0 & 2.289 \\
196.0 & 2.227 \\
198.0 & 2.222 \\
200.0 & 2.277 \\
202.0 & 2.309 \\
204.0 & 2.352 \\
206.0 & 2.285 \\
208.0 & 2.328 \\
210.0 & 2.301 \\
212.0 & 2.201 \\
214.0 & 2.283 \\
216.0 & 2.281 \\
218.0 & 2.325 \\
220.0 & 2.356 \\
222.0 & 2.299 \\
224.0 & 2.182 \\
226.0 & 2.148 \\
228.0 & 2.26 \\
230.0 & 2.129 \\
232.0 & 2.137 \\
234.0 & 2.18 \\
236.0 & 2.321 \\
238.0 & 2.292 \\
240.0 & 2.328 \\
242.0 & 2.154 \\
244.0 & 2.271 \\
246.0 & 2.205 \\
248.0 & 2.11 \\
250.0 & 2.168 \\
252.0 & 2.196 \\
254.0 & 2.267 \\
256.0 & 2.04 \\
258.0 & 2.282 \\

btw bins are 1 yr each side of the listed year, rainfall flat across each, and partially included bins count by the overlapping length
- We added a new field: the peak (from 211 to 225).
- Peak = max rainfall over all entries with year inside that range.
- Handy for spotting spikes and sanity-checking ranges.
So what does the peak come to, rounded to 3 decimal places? 2.356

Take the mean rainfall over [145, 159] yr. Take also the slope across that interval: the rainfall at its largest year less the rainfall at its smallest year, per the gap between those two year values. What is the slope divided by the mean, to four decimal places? -0.0273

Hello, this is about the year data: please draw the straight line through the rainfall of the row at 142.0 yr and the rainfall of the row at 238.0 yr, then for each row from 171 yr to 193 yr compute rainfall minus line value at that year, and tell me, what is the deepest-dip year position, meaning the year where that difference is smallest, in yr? 172.0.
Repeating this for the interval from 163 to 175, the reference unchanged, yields 166.0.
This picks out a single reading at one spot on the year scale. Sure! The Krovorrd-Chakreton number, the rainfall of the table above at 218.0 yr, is 2.325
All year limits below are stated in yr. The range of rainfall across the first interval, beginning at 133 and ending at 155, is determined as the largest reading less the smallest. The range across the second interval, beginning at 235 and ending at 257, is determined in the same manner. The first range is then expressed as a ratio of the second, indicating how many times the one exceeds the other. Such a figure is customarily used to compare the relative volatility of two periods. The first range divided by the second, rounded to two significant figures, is 3.3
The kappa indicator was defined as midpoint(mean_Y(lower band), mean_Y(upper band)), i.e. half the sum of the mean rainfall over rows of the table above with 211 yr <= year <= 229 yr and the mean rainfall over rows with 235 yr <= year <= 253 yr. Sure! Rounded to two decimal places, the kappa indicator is 2.24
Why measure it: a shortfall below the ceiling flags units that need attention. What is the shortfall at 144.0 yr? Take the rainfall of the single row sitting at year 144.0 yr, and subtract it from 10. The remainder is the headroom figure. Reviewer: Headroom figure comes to 7.54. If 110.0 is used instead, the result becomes 7.66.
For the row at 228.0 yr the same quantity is 7.74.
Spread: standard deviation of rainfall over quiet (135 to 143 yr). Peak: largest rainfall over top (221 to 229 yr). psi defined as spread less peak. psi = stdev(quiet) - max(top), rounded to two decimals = -2.28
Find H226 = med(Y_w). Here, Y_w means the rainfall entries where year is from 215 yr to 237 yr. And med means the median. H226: 2.26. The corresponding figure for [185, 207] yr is 2.23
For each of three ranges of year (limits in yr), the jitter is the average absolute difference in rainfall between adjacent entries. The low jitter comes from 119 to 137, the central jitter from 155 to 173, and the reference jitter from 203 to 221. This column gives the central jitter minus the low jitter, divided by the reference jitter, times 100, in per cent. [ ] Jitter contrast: 157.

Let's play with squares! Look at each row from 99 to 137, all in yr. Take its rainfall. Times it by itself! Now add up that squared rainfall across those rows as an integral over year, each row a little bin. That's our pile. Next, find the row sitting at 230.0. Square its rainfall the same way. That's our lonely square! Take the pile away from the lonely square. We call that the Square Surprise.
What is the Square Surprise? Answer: -190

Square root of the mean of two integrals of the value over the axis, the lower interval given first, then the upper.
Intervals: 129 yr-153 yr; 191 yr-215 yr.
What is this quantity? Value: 7.42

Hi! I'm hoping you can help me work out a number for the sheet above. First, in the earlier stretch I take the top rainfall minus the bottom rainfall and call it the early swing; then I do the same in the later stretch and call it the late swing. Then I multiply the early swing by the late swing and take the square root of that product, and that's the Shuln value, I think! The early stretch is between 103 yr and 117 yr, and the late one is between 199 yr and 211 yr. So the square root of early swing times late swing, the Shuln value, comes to 0.12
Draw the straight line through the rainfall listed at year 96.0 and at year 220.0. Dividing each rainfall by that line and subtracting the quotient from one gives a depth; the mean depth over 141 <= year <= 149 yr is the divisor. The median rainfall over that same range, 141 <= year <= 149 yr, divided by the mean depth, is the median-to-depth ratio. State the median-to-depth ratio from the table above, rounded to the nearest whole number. -71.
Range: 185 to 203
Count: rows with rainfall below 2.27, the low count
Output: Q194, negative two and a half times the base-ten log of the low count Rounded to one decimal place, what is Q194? -1.9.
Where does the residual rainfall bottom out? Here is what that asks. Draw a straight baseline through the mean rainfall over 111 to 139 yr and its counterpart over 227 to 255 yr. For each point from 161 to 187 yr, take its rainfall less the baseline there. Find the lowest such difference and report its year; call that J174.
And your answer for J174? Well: 166.0 yr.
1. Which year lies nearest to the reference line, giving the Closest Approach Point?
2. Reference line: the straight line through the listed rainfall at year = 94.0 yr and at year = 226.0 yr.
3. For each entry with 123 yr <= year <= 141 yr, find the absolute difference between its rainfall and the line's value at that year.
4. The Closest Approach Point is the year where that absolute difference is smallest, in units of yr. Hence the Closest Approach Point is 124.0 yr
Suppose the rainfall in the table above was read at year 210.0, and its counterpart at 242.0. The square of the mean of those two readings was 4.96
